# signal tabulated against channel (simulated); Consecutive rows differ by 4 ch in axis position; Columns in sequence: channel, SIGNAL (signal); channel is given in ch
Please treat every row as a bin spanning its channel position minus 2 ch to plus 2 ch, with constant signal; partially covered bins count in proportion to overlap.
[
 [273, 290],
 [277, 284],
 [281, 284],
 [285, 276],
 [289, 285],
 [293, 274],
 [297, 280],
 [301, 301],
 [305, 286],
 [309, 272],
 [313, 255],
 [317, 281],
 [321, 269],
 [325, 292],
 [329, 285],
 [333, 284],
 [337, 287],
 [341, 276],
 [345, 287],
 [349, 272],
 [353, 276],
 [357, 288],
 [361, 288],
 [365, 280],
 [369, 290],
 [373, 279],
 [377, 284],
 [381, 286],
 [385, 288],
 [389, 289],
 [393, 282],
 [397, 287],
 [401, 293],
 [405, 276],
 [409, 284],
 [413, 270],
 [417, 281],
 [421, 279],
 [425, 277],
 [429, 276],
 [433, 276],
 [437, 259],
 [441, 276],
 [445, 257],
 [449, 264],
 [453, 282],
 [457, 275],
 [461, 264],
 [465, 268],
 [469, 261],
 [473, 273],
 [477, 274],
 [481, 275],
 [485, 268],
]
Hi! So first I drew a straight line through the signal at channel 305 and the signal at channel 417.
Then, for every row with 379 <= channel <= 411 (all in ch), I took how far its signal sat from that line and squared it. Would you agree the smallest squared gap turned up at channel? 393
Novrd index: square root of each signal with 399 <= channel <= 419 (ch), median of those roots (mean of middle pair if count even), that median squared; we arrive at 281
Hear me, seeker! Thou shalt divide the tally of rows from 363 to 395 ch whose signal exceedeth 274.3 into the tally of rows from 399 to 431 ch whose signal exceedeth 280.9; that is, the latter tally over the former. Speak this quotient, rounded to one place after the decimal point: 0.4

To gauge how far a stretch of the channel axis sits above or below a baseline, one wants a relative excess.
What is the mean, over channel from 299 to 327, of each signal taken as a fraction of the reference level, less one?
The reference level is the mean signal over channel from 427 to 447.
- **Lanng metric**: 0.0395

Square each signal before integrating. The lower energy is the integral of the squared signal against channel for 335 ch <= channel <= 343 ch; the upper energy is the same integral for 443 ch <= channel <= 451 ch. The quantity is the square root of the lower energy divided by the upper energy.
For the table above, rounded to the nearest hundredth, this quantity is 1.08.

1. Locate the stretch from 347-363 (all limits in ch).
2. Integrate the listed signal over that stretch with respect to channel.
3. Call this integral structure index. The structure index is 4496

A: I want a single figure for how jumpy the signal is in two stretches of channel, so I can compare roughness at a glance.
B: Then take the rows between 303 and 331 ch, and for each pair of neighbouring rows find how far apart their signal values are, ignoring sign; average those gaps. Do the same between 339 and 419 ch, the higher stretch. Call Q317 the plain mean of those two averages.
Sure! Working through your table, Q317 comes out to 12.2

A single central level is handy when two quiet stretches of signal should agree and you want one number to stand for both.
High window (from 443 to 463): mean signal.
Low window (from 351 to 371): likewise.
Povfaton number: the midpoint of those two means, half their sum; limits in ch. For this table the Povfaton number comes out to 276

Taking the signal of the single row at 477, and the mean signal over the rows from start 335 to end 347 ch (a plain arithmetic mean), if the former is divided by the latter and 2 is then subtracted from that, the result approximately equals -1.03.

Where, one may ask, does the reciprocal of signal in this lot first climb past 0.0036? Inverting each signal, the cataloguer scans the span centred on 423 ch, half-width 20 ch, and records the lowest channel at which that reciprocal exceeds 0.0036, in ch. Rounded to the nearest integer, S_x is 405 ch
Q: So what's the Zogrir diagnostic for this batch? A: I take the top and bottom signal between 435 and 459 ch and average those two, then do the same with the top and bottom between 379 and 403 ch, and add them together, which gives 557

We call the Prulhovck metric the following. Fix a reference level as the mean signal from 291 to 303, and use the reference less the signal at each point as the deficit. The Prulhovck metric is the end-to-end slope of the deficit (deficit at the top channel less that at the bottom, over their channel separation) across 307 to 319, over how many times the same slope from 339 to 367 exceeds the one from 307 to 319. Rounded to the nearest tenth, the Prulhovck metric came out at -7.6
